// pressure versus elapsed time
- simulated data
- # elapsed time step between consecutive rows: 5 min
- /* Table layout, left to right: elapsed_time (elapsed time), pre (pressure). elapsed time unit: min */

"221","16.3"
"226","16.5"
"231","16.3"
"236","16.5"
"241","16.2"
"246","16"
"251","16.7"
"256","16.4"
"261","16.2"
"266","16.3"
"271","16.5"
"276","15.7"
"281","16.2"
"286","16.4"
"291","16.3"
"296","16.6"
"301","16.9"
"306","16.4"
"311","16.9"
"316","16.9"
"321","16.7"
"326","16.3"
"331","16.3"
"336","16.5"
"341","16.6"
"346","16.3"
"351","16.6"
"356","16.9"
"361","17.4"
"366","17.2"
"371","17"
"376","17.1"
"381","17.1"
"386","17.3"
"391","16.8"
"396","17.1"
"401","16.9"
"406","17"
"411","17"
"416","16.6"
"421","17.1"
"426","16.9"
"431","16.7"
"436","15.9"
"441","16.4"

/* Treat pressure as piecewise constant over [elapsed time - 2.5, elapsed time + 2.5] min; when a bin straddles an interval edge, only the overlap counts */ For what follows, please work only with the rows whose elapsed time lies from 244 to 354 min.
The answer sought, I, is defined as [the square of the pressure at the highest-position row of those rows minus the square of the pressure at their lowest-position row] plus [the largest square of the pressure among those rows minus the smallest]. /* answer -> 59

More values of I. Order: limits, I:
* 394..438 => 0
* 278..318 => 46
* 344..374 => 60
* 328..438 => 37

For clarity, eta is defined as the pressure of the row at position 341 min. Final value 16.6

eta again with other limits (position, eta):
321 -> 16.7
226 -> 16.5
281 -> 16.2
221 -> 16.3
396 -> 17.1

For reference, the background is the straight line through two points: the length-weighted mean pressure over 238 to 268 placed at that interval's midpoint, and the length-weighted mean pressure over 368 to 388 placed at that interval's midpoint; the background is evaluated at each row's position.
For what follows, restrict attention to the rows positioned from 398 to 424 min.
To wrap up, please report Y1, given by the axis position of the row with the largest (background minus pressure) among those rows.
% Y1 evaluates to 416 min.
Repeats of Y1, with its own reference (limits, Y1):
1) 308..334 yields 331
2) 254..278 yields 276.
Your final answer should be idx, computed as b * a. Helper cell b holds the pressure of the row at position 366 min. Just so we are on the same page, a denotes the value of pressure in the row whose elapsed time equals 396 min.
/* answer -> 294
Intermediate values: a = 17.1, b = 17.2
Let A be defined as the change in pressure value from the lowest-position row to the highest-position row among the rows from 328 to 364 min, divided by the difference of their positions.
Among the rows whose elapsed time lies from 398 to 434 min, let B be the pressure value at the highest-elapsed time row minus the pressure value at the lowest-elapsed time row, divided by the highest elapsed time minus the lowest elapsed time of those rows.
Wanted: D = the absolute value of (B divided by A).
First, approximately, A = 0.04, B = -0.007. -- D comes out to 0.18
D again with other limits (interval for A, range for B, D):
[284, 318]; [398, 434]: 0.40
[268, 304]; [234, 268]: 0.50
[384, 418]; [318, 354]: 0.14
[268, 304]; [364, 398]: 0.25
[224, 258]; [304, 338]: 1.00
